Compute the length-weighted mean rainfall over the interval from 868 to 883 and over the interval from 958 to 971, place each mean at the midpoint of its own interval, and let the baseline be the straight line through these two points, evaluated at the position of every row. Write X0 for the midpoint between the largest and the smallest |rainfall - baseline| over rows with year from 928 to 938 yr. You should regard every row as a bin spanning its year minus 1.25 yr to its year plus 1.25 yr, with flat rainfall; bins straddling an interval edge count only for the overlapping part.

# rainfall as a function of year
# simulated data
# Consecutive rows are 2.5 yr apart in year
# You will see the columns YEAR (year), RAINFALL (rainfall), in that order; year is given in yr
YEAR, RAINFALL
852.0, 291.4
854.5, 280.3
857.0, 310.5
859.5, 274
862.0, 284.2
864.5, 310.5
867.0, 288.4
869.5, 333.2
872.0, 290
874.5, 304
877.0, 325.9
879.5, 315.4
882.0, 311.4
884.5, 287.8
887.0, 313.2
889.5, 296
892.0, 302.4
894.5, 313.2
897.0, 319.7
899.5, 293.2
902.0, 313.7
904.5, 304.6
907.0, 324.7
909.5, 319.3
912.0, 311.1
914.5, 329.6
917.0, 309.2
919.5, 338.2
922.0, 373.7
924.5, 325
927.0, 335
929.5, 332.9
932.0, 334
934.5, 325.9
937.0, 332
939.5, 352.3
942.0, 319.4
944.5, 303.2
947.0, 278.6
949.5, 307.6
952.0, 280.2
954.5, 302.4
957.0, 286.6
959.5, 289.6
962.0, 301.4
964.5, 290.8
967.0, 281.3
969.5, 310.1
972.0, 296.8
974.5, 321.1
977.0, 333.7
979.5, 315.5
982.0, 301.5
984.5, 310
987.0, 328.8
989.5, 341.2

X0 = 29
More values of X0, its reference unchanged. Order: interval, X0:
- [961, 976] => 16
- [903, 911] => 10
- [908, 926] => 38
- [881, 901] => 12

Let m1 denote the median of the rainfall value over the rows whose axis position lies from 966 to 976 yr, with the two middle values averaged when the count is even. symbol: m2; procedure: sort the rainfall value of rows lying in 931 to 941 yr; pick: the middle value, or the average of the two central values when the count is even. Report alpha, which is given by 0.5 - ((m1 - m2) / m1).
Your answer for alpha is 0.60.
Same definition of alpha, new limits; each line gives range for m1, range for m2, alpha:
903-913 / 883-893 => 0.45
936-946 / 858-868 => 0.38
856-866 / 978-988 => 0.55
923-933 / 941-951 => 0.42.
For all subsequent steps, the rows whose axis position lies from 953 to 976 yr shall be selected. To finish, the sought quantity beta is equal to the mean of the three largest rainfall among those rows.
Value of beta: 311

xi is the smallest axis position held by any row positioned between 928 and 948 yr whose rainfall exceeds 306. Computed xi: 929.5 yr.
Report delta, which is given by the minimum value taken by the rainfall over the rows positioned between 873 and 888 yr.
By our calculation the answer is 287.8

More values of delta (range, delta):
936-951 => 278.6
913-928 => 309.2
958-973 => 281.3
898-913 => 293.2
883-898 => 287.8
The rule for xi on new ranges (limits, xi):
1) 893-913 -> 894.5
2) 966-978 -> 969.5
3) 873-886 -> 877.0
